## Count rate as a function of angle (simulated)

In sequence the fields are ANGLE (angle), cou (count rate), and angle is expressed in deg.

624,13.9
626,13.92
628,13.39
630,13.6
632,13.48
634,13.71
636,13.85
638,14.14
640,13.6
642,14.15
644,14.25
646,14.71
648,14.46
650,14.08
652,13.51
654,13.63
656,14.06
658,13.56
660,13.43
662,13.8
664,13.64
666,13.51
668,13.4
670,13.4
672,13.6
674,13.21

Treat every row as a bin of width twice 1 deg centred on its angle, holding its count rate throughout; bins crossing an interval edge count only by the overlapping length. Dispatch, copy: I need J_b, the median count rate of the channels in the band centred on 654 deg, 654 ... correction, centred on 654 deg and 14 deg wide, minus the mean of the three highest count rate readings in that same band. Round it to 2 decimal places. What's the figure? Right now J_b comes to -0.57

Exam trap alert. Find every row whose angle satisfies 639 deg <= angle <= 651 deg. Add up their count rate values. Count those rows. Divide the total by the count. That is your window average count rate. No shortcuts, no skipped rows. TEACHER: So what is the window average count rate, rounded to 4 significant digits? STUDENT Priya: 14.21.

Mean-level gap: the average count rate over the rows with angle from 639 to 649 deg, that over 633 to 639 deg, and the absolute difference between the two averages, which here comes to 0.3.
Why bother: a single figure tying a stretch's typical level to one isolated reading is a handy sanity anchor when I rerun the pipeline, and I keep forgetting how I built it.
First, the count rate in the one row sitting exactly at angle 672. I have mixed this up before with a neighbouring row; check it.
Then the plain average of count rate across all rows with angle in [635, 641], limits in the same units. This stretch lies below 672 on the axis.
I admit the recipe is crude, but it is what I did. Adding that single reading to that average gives 27.5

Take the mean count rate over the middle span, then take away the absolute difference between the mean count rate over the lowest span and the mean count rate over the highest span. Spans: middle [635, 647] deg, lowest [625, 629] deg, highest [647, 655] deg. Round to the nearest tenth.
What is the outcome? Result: 13.9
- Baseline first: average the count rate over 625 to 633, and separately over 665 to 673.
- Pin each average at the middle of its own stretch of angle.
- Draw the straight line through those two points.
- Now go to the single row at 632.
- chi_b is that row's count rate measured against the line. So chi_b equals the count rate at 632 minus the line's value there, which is -0.11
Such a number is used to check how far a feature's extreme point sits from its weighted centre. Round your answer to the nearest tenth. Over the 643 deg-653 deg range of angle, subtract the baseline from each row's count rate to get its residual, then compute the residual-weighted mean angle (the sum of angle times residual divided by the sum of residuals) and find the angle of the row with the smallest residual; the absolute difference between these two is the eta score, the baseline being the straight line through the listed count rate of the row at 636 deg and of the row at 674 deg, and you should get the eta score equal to 5.3 deg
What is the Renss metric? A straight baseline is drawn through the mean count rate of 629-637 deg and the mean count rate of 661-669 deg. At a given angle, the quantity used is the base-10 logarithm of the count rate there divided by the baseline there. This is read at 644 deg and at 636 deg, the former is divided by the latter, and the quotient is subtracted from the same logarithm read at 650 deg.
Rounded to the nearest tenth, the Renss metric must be -3.1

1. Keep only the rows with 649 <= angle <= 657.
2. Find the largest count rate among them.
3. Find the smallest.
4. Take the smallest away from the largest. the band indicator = 0.57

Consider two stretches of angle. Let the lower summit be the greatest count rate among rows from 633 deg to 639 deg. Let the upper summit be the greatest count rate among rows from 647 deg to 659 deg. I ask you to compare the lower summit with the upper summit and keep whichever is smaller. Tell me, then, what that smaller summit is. 14.1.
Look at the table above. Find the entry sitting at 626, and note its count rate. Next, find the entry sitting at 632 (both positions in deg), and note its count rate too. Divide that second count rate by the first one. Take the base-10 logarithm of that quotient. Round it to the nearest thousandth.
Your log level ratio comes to -0.014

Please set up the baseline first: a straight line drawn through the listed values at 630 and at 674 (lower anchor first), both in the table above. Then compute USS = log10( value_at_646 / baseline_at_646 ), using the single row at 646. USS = 0.039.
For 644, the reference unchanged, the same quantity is 0.024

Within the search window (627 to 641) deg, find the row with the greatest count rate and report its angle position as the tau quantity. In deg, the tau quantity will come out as 638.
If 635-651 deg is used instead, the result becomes 646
